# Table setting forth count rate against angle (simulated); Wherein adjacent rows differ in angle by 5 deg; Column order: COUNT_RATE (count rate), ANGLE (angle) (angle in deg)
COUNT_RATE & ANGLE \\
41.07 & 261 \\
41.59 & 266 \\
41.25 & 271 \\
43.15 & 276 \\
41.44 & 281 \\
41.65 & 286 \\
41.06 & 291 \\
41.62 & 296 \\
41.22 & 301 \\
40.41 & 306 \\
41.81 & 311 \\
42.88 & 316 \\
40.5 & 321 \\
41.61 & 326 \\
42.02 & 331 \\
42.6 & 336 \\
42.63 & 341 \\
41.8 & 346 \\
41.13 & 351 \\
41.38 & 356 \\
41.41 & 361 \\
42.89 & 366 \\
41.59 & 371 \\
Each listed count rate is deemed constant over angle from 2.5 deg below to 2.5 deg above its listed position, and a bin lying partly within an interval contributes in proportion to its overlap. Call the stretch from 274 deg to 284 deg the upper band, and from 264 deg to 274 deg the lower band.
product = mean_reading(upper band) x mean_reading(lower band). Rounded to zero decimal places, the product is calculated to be 1752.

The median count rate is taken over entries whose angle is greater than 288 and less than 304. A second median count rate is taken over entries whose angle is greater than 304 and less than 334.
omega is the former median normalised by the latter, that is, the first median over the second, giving 0.99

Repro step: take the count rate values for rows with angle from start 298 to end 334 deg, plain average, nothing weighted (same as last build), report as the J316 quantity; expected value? 41.5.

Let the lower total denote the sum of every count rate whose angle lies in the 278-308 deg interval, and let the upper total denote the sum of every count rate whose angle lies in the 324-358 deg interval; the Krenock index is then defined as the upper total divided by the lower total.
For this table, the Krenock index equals 1.2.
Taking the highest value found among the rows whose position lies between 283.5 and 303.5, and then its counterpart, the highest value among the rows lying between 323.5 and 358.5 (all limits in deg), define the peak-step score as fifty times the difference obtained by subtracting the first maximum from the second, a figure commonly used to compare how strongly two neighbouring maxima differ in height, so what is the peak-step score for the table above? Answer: 49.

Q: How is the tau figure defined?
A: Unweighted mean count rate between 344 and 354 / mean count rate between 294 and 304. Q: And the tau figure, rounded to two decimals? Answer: 1.00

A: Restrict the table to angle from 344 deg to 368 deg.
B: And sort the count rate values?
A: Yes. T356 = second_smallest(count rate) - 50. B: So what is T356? -8.62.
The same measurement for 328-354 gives -8.20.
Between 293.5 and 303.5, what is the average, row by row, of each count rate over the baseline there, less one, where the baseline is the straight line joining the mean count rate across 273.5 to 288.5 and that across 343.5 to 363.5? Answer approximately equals -0.012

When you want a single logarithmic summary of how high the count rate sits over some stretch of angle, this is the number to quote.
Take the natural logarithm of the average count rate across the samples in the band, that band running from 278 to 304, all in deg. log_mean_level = 3.72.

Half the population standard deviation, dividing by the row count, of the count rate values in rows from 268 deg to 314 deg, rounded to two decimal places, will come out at 0.35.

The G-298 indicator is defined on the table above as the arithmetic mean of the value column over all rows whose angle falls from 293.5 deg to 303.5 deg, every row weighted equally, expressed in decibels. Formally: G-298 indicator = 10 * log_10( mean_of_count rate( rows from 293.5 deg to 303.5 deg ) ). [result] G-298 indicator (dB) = 16.2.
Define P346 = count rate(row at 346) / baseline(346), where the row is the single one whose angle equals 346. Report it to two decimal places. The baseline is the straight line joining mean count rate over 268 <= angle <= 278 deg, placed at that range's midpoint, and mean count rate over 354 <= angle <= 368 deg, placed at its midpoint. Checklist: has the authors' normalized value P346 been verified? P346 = 1.00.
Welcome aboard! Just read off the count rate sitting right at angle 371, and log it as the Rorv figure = 41.59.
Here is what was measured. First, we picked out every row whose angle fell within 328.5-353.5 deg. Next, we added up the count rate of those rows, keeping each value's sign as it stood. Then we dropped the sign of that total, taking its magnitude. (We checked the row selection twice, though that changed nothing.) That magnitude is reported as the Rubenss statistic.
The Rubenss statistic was 210.2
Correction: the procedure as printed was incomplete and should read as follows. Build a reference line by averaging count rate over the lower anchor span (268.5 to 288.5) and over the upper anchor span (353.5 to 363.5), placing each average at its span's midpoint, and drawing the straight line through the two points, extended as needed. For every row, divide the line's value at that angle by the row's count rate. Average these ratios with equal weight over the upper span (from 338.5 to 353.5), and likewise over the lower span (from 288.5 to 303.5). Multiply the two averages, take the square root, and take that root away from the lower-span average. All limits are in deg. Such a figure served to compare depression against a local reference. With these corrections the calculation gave 0.0102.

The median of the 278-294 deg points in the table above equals 41.4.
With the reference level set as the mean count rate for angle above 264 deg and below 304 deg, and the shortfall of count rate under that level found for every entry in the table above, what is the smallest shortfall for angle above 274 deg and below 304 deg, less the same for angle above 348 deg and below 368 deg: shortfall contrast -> -0.26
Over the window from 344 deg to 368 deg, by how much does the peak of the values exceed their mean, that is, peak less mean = 1.2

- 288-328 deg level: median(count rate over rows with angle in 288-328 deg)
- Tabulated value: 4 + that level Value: 45.4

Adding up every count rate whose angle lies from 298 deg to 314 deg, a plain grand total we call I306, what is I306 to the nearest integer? 123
